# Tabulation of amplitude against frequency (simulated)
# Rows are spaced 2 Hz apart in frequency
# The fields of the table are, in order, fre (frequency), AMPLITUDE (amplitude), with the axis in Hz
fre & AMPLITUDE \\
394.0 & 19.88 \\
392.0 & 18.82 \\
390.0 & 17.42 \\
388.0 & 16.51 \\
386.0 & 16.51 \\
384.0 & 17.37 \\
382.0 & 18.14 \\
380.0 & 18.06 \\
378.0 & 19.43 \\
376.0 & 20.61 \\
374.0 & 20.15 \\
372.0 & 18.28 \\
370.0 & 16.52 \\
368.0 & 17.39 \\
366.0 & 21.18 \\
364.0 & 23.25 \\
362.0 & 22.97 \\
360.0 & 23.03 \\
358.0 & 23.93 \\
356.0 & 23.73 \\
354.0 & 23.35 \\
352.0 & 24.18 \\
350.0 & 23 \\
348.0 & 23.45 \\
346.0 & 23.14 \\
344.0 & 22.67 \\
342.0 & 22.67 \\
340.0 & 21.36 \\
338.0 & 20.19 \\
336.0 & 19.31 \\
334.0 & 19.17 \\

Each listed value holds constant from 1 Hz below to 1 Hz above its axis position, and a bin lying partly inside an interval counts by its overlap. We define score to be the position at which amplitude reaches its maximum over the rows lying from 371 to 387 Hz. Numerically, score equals 376.0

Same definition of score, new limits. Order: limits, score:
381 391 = 382.0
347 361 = 352.0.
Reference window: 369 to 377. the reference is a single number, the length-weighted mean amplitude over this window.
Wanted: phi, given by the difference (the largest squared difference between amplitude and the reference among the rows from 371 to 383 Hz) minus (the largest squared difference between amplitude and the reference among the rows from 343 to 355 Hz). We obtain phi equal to -25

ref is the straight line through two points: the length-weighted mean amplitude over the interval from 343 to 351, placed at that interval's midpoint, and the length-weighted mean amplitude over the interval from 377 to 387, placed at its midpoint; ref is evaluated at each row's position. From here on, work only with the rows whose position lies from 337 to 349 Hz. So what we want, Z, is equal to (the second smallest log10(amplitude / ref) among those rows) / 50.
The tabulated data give -0.0010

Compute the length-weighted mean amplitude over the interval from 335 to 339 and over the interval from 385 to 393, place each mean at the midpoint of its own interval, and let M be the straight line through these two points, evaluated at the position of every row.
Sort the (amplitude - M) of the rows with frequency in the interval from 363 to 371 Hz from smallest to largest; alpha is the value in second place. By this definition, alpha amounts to -0.9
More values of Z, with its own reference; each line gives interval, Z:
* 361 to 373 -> -0.0012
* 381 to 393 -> -0.0003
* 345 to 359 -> 0.0001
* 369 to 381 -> -0.0005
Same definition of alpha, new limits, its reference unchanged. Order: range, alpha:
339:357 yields 3.2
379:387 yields -0.2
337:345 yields 1.8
